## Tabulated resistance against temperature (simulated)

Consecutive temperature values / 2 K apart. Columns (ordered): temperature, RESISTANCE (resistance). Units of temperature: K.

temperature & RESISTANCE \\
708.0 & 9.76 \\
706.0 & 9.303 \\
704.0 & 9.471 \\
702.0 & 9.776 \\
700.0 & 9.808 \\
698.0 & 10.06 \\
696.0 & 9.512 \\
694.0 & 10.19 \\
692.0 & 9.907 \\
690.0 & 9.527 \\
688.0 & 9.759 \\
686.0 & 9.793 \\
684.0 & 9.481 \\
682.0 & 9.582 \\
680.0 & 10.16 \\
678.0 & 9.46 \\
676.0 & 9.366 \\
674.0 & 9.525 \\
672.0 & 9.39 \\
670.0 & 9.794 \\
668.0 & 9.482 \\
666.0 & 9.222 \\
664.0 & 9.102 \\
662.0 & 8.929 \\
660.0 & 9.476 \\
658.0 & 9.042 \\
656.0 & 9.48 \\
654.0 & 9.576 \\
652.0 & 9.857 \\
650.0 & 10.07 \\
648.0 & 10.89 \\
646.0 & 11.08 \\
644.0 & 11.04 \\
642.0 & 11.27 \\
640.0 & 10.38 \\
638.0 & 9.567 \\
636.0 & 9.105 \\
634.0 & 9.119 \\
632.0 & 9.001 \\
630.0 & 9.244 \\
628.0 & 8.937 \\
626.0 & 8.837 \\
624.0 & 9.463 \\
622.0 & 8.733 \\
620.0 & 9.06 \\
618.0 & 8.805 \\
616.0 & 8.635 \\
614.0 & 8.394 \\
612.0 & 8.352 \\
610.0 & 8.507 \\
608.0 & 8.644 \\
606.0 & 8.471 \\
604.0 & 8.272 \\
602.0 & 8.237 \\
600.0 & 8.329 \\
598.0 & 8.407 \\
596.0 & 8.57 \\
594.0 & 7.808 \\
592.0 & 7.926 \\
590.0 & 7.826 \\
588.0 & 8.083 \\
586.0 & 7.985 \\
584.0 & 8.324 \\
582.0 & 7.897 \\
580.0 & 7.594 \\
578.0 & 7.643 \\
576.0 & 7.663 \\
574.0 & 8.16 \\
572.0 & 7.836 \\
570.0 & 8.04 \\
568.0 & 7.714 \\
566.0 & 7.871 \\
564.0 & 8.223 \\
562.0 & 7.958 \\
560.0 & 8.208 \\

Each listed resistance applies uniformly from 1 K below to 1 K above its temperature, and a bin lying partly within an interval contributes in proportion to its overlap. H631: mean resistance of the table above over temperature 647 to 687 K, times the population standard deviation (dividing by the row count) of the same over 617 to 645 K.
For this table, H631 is 7.6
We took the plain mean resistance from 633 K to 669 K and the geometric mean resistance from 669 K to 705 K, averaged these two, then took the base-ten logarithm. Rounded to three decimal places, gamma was 0.989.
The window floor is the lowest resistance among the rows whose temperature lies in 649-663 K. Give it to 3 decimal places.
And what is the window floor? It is 8.929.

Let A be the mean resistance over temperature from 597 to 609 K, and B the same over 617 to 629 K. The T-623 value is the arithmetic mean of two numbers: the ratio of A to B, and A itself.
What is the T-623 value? 4.7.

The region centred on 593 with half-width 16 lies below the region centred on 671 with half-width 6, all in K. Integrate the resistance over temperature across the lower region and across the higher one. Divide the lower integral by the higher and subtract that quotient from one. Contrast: -1.3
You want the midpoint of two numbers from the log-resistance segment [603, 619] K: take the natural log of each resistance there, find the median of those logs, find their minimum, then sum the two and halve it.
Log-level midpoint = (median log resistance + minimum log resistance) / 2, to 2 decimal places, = 2.13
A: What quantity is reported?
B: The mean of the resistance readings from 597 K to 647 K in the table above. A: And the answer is 9.12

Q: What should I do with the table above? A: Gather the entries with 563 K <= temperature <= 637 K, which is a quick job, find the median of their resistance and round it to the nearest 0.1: 8.3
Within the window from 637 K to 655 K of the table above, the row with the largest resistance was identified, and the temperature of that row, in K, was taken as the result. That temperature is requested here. 642.0 K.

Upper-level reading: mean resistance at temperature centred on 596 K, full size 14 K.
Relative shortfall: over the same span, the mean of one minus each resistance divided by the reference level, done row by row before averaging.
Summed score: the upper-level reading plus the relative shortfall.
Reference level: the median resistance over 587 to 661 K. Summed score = 8.2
